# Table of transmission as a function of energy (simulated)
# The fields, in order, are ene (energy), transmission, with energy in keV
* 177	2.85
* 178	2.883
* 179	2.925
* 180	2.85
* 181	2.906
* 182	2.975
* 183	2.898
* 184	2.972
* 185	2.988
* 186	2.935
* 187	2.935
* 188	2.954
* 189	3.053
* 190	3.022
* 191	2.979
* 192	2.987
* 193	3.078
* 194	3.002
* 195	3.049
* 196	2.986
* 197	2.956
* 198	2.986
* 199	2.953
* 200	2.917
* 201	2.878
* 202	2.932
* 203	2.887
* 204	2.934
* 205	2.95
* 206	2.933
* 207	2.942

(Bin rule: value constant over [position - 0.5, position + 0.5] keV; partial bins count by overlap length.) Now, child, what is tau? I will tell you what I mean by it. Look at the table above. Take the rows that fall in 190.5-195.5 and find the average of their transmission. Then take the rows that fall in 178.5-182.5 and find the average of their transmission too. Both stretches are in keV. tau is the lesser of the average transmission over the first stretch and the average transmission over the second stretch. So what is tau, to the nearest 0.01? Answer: 2.91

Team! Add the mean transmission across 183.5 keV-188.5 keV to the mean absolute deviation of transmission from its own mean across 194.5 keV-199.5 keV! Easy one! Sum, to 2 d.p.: 2.98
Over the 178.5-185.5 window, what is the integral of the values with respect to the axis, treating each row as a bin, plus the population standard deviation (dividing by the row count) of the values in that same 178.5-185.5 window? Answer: 20.6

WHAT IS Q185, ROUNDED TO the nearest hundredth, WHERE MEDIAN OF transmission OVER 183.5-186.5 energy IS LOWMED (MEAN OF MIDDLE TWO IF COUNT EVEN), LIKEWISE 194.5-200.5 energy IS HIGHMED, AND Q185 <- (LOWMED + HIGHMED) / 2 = 2.97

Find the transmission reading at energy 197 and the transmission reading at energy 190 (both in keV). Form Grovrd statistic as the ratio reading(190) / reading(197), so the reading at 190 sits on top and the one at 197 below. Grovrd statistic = 1.02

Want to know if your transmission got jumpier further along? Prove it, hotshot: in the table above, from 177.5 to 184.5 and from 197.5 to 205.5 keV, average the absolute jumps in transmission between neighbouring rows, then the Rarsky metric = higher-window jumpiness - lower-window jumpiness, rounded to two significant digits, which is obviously -0.027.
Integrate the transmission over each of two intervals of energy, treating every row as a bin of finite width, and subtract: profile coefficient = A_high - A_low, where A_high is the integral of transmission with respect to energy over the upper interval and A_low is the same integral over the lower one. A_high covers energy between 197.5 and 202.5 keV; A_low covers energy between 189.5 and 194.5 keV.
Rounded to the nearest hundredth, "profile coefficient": -0.40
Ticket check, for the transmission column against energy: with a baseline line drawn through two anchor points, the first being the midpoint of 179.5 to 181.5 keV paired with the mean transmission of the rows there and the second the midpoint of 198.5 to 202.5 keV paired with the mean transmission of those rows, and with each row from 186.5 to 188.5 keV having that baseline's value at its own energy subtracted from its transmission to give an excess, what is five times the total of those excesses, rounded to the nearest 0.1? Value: 0.5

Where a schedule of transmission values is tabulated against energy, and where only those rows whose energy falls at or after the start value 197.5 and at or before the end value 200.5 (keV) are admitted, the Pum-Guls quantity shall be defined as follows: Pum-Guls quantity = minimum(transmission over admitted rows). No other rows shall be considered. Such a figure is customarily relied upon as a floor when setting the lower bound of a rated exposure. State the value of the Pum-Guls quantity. 2.917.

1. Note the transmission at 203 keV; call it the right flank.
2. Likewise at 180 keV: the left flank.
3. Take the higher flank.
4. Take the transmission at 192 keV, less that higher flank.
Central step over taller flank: 0.10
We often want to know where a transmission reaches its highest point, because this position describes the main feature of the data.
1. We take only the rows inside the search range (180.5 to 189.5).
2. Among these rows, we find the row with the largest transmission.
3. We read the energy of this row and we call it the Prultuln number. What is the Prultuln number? 189 keV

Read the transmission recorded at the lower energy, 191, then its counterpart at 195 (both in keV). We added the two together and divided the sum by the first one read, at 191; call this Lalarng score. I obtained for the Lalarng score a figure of 2.02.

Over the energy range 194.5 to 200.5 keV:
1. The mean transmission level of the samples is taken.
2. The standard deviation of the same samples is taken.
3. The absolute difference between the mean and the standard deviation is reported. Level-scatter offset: 2.93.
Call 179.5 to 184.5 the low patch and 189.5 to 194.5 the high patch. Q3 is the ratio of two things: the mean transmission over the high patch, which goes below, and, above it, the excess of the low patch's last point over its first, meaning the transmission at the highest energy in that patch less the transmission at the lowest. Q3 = 0.04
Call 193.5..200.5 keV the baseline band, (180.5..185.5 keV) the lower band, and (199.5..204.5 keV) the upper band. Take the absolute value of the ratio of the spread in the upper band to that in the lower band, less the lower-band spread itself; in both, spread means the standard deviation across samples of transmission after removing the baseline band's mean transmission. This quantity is 0.57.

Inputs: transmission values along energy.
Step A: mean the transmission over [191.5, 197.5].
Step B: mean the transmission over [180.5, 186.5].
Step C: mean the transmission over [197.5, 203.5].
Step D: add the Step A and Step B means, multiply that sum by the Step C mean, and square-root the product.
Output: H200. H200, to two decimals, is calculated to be 4.17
